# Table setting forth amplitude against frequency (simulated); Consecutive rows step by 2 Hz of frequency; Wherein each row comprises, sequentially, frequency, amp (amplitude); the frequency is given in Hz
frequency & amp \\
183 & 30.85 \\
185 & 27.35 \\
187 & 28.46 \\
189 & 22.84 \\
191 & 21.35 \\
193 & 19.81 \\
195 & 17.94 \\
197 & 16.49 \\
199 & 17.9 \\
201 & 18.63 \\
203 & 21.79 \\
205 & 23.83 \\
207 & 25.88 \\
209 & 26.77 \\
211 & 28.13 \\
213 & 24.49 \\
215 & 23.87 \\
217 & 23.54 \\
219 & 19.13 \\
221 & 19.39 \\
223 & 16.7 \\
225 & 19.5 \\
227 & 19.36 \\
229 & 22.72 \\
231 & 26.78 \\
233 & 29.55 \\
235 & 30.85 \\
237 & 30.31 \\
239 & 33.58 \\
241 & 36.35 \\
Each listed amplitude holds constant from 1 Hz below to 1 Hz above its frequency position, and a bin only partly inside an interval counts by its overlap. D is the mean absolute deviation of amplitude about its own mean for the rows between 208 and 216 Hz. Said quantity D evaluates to 1.6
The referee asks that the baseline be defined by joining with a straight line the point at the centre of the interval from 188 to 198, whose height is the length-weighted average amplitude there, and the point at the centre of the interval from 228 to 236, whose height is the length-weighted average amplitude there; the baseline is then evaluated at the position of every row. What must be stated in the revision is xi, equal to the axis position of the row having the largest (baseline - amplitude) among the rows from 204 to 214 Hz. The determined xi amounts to 213 Hz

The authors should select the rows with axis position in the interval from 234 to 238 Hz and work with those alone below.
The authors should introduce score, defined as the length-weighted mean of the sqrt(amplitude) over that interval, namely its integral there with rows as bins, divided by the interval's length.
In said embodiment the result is 5.53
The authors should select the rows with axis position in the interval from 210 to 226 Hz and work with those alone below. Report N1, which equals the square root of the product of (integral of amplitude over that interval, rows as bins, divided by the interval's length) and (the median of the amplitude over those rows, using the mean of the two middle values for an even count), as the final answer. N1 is 21.7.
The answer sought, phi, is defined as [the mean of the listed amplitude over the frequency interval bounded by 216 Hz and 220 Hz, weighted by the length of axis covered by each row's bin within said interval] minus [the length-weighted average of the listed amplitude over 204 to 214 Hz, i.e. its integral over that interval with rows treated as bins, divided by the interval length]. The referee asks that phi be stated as -4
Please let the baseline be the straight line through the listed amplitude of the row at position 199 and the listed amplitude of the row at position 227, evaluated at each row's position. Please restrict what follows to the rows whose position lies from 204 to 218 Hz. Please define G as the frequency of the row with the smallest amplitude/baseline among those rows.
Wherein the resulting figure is 217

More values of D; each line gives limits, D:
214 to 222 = 2.2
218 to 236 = 4.3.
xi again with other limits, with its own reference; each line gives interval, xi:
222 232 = 223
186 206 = 197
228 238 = 229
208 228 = 223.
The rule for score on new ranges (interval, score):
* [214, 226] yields 4.50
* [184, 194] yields 4.88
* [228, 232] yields 4.97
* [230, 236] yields 5.39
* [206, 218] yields 5.04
